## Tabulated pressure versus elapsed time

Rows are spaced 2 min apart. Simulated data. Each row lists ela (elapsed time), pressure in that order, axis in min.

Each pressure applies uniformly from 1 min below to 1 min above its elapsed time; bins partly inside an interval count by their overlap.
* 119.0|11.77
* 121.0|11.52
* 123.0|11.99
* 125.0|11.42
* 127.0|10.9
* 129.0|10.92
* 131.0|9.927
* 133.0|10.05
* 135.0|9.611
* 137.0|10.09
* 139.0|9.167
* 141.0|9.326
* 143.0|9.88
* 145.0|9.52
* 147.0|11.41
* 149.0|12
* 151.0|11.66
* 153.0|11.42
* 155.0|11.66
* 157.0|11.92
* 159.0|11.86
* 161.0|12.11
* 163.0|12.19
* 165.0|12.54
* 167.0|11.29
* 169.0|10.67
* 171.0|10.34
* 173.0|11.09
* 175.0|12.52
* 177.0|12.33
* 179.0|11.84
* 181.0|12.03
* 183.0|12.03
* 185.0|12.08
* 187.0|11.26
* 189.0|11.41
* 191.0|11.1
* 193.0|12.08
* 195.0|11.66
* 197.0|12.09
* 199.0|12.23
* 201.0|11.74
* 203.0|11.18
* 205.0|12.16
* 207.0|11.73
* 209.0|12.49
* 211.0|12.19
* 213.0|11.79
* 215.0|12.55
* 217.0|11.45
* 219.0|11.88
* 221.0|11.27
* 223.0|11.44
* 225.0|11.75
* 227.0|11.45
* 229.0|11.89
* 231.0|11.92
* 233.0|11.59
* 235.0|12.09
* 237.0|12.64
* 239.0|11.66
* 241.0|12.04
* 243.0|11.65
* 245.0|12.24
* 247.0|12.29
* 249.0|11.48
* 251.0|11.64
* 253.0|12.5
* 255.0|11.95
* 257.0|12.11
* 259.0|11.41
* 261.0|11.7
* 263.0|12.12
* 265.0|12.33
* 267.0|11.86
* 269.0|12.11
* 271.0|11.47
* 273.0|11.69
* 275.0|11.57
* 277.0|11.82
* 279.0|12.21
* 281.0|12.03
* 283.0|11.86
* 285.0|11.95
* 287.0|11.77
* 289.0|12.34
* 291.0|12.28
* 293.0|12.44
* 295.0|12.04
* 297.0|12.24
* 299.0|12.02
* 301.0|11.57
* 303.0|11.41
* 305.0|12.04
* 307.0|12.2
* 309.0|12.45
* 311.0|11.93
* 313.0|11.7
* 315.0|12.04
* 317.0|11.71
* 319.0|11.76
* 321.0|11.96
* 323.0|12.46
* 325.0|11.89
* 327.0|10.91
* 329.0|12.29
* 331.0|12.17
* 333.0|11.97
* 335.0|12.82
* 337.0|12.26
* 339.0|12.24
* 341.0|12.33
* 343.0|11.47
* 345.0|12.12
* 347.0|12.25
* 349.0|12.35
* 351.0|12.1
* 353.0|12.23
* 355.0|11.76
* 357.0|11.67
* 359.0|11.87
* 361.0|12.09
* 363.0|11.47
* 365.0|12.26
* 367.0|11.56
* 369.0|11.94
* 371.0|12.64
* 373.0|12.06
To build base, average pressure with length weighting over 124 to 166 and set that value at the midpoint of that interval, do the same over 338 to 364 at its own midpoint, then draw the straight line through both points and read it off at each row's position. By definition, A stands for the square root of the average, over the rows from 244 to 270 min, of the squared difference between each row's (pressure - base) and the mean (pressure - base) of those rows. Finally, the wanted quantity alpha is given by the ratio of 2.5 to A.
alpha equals 7.6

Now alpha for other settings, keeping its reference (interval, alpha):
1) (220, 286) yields 7.7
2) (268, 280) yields 9.4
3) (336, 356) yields 9.1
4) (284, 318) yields 8.1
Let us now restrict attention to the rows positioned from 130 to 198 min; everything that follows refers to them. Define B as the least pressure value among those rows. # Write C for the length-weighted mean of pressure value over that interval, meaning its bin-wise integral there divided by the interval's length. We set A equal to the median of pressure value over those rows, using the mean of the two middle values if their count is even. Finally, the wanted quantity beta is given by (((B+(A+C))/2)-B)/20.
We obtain 0.340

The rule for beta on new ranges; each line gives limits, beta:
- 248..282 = 0.308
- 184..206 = 0.309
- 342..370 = 0.312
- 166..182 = 0.318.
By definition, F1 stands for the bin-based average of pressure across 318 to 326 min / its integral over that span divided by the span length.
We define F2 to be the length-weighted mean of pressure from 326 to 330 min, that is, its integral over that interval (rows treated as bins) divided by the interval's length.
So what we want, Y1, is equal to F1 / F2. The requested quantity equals 1.04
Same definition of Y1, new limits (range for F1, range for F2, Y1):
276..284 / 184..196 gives 1.03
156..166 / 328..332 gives 0.99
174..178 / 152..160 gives 1.06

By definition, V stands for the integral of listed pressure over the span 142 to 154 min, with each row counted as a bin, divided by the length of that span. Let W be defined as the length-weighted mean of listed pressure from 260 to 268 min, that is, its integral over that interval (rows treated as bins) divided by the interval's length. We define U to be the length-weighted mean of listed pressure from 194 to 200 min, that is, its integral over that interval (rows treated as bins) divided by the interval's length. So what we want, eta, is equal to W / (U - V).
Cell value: 12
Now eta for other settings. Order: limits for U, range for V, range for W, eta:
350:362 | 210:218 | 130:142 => -233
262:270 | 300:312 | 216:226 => 67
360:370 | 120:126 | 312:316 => 54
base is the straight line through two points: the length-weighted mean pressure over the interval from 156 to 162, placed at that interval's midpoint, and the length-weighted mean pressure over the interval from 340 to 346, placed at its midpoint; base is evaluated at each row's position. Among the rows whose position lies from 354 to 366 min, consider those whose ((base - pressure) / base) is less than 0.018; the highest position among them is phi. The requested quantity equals 365.0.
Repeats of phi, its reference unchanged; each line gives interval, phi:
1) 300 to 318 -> 315.0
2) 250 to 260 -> 257.0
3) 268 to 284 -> 283.0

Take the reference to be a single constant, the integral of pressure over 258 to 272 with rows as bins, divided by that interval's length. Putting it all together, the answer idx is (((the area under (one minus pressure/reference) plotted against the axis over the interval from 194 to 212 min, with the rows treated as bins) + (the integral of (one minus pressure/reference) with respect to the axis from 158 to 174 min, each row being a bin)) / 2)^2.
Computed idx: 0.03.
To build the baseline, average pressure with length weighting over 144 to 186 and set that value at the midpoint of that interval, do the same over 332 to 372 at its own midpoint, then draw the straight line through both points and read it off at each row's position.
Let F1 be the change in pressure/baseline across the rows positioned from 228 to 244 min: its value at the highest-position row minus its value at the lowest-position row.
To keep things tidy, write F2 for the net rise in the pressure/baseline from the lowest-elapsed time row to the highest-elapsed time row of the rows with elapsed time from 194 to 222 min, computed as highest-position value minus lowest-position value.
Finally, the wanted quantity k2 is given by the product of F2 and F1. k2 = 0.0009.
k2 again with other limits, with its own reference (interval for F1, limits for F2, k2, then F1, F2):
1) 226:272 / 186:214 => -0.0003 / -0.01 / 0.04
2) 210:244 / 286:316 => -0.0009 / -0.05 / 0.02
